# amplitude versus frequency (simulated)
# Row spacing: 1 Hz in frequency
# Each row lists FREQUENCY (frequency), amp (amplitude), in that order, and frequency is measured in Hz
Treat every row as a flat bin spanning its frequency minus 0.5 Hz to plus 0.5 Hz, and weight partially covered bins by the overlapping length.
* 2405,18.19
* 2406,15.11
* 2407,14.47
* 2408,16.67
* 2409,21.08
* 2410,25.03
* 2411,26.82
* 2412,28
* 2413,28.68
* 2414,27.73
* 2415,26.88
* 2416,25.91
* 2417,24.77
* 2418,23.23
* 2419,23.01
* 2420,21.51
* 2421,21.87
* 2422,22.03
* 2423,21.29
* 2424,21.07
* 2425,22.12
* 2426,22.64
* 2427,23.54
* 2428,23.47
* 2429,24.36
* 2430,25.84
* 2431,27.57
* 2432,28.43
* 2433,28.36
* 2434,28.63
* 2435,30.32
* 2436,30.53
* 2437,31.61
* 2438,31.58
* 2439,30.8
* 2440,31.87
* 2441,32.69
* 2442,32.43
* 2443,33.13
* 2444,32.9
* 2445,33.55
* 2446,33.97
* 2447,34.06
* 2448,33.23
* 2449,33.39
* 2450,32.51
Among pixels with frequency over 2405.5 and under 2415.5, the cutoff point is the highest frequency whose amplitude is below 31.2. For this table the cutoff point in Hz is 2415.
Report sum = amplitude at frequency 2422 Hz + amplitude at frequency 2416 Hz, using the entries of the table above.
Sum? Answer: 47.9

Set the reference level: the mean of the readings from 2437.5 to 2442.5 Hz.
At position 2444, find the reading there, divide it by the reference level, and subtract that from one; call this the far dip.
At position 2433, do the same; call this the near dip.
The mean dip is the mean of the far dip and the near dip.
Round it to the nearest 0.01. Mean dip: 0.04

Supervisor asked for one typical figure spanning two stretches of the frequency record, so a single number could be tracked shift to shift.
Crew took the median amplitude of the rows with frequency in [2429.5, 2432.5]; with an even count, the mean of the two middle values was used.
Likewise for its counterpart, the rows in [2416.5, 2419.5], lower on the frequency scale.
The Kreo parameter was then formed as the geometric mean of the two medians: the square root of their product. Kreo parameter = 25.3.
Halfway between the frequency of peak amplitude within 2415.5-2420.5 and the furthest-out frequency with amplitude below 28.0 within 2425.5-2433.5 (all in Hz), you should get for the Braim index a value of 2423.5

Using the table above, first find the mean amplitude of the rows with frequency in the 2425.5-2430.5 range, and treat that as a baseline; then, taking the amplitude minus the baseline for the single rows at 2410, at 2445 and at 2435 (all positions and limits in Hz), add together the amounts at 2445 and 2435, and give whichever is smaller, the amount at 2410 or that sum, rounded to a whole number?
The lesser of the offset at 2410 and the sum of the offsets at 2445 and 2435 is 1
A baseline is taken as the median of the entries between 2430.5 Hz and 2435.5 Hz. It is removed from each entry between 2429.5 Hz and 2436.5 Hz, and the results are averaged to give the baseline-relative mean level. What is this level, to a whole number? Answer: 0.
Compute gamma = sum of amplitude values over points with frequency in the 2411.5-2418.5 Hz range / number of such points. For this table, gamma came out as 26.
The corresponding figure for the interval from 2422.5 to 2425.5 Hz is 21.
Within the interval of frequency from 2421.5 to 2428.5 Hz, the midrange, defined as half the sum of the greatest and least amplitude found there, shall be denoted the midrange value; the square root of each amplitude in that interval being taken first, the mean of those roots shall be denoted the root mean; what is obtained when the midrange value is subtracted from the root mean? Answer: -17.6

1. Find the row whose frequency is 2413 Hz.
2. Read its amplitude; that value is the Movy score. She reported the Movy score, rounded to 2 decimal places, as 28.68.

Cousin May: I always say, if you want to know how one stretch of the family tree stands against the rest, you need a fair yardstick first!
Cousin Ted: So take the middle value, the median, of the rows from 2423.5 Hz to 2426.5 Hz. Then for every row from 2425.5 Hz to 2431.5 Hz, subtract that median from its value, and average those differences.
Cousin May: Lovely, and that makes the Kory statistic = 2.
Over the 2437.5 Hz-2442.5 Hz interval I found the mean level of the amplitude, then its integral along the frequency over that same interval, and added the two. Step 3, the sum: 191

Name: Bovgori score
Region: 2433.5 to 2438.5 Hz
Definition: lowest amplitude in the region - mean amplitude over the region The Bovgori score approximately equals -1.9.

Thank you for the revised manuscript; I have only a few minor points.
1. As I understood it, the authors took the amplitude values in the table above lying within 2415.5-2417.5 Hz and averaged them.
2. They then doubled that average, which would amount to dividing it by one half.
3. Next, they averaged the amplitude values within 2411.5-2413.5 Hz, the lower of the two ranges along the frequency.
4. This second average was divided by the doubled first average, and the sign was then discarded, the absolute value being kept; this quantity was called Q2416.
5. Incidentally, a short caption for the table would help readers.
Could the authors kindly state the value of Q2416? 0.56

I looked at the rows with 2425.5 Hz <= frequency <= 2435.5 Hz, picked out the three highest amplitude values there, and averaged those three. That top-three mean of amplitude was 29.1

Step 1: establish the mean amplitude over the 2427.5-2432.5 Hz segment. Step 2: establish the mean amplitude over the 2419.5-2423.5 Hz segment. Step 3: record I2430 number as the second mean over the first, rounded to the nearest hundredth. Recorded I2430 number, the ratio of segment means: 0.84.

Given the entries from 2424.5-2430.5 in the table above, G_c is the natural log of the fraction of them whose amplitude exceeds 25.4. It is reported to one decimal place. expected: -1.8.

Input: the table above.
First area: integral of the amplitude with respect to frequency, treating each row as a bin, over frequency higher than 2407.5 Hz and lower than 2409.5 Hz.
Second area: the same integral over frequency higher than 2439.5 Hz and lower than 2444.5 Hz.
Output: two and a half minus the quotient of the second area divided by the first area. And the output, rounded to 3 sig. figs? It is -1.82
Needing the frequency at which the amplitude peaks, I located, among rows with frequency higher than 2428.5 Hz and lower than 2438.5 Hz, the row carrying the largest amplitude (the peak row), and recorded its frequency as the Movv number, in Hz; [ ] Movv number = 2437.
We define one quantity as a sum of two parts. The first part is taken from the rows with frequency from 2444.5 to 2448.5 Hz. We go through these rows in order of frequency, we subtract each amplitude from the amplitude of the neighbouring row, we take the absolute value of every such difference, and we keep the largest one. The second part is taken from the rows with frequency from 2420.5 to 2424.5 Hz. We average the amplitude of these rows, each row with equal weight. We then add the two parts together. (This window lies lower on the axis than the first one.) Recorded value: 22.4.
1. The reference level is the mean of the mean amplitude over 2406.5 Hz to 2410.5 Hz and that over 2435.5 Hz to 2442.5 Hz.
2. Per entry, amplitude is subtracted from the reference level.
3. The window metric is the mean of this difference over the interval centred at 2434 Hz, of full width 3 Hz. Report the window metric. -3.6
